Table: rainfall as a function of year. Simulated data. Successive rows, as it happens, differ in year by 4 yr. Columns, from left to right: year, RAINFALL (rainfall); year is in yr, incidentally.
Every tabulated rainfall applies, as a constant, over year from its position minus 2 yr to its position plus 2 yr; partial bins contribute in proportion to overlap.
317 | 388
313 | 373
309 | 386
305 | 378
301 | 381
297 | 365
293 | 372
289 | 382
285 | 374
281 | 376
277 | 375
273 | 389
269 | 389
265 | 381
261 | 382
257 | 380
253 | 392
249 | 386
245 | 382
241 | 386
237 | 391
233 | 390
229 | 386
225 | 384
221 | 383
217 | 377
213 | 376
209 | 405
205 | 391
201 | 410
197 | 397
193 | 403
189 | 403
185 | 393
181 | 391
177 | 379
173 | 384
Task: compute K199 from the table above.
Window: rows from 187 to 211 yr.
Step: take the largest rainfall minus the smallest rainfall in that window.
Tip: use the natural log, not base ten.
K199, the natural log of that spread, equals 2.94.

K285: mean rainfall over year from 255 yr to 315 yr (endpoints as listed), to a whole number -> 379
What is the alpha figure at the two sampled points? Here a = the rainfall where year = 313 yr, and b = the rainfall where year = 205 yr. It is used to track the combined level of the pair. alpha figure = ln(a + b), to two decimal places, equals 6.64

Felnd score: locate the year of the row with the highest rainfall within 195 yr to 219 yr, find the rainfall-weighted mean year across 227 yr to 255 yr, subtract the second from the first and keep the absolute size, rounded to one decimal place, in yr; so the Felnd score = 40.0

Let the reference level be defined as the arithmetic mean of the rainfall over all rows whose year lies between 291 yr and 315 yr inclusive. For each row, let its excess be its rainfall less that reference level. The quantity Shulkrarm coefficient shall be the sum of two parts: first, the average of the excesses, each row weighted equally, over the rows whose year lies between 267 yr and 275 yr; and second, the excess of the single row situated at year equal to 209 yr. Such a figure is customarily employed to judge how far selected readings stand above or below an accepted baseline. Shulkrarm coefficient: 42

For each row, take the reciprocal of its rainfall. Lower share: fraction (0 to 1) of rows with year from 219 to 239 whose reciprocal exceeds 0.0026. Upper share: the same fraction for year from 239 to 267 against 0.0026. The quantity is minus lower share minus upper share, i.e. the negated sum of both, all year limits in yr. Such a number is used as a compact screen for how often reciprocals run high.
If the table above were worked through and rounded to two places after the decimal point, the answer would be -0.97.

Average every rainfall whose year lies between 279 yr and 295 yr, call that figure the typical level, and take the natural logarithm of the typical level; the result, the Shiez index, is 5.93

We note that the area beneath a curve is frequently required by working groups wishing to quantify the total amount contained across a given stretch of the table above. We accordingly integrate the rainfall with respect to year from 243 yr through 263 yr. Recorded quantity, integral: 7688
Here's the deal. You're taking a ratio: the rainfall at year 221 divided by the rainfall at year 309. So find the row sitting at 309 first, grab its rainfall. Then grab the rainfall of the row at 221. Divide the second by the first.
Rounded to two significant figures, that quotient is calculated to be 0.99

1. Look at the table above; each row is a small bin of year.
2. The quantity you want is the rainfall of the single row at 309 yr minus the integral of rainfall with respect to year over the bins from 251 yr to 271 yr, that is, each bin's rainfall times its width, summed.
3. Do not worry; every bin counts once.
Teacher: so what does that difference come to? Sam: -7310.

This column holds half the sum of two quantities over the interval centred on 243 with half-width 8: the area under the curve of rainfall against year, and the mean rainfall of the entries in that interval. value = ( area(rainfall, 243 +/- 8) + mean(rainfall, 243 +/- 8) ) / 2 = 3283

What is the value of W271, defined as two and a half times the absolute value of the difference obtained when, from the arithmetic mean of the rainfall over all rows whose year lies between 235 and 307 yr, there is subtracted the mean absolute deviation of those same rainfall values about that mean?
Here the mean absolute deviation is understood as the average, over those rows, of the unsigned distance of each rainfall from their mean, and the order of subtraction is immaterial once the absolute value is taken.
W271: 939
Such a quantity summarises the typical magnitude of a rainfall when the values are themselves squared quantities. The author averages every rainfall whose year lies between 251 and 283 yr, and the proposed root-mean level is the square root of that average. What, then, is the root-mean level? 19.57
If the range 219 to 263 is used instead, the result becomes 19.64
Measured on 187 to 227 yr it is 19.82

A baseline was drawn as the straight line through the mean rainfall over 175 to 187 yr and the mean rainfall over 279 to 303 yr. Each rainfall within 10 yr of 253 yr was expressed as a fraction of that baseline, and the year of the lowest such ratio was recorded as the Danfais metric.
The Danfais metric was 257 yr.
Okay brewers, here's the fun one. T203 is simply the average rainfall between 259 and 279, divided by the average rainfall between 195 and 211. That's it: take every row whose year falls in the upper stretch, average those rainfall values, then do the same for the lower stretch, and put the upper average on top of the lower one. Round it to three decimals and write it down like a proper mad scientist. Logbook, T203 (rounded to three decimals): 0.956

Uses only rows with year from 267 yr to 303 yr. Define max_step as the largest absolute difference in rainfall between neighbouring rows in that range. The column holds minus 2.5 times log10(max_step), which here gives -3.0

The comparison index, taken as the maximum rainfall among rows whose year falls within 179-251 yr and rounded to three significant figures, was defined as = 410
